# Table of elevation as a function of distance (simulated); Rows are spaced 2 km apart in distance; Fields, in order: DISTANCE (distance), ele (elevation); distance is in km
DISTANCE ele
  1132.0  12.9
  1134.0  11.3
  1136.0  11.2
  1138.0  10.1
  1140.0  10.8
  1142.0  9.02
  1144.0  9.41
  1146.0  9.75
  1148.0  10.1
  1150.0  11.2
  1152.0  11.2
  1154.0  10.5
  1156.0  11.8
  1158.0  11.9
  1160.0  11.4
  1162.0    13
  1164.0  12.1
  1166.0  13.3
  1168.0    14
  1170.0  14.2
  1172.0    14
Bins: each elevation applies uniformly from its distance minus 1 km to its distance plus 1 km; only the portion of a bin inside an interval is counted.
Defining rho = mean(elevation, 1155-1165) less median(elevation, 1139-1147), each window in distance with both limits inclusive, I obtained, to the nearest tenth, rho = 2.5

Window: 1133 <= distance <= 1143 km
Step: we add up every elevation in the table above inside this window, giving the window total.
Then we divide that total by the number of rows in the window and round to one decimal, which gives 10.5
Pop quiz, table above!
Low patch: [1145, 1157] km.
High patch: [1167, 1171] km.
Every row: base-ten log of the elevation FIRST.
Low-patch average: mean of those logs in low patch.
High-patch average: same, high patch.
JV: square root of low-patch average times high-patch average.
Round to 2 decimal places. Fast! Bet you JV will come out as 1.09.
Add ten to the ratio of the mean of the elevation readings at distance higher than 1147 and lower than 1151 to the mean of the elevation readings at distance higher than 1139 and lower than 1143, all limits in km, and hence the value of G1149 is 11.1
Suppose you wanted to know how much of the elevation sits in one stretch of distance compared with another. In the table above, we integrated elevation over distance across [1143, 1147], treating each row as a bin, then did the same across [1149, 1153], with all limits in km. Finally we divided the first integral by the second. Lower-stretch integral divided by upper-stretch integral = 0.86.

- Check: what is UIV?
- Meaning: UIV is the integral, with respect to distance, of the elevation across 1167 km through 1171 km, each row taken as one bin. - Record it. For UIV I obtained 56.4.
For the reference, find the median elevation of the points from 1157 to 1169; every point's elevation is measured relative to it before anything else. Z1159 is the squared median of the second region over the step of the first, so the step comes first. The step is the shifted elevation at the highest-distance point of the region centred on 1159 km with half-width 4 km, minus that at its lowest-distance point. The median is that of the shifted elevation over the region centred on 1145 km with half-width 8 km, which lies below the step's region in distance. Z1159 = 5.0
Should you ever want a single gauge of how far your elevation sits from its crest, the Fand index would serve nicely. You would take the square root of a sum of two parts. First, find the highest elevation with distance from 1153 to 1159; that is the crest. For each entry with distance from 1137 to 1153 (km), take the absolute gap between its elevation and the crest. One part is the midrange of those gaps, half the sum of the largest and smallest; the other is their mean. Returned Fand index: 1.87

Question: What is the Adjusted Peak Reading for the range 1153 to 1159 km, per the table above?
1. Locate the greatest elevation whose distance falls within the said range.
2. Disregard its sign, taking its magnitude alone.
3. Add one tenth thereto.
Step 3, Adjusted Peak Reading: 12.0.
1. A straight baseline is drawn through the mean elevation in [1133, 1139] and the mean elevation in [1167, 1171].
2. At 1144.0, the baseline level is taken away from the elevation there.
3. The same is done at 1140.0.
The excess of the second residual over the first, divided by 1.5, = 1.2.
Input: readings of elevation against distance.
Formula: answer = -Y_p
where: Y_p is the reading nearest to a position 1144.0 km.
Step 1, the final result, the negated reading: -9.4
